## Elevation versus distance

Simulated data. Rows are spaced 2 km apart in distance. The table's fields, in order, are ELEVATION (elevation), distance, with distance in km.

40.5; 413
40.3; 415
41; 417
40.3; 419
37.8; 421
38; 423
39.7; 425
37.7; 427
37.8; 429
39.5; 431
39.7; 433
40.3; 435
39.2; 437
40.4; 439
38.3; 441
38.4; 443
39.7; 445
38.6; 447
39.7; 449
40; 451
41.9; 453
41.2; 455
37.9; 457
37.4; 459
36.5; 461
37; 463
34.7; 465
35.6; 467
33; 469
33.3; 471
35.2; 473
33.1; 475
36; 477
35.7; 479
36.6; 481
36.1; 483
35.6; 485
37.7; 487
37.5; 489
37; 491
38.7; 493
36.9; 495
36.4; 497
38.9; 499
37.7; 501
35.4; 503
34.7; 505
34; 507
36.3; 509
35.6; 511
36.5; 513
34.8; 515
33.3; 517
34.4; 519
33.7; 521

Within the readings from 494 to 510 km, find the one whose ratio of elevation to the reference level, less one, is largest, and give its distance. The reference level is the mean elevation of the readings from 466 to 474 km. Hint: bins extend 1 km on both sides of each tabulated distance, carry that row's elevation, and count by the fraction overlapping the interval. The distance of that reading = 499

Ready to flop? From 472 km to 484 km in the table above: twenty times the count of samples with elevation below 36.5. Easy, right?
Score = 100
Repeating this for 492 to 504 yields 40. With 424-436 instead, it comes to 0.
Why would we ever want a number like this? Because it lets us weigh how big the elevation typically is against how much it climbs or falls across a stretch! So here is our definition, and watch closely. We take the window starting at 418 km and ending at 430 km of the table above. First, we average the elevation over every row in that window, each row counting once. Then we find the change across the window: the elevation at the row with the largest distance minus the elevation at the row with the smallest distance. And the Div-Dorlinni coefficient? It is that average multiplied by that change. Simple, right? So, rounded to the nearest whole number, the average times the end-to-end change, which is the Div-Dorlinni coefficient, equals -96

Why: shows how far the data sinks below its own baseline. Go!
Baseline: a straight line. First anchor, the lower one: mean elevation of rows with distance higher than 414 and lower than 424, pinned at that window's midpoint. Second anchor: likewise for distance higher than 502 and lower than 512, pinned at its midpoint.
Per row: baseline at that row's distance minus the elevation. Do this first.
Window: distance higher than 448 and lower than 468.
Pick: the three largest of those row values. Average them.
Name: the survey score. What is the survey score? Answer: 1.68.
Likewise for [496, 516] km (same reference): 0.60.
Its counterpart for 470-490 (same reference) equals 2.99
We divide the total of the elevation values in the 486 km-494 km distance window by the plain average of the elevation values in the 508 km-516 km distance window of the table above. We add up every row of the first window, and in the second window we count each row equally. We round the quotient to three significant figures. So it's 4.22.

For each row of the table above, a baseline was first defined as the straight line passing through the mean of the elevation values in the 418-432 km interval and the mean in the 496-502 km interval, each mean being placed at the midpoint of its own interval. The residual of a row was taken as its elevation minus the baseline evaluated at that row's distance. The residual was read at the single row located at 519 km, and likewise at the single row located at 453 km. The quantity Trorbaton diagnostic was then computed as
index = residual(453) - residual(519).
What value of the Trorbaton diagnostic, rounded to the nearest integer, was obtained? 7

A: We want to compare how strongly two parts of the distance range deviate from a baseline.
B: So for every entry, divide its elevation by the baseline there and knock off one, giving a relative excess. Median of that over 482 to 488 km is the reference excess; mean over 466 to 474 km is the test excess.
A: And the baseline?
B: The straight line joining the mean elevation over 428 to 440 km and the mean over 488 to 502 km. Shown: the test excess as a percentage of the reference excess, 218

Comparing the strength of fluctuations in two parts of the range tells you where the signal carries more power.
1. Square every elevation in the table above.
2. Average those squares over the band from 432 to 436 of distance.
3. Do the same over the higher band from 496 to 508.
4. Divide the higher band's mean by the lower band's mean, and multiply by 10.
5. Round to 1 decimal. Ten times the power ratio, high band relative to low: 8.2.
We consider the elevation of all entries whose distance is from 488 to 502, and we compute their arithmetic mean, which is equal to 37.6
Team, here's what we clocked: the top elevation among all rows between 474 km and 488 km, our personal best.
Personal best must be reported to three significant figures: 37.7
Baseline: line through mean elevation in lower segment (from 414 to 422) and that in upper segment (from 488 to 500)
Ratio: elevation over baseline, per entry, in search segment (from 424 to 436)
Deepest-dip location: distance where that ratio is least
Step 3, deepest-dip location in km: 427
